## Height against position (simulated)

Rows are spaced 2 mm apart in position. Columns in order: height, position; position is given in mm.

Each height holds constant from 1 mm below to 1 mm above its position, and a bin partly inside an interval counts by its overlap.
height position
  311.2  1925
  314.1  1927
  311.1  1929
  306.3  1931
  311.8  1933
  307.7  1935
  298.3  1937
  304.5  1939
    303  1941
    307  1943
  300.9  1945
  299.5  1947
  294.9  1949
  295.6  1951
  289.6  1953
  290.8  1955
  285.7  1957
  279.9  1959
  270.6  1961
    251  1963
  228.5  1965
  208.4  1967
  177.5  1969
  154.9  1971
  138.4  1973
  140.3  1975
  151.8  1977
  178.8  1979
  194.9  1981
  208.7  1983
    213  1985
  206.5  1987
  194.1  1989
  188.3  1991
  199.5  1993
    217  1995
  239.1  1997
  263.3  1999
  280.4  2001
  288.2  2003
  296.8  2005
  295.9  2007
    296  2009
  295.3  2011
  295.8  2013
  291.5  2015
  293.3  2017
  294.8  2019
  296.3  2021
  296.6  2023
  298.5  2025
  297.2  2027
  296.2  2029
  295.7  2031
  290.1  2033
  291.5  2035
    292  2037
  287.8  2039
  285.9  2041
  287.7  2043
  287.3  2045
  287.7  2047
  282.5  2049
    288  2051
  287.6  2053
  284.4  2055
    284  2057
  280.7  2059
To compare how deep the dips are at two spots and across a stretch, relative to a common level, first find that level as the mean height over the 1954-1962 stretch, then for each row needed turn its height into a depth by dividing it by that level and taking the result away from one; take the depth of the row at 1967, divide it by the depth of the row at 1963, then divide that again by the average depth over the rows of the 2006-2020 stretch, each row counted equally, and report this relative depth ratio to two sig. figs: -52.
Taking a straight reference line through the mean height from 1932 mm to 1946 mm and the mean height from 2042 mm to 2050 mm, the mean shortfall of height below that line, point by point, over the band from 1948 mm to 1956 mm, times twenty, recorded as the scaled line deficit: 196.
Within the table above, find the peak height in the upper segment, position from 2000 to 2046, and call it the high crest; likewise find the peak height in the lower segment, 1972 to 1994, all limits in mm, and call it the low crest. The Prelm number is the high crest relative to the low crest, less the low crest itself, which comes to -212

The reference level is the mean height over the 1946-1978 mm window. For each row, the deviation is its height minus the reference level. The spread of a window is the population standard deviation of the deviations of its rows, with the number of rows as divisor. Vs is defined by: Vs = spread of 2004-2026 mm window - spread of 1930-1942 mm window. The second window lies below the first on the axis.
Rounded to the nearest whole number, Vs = -2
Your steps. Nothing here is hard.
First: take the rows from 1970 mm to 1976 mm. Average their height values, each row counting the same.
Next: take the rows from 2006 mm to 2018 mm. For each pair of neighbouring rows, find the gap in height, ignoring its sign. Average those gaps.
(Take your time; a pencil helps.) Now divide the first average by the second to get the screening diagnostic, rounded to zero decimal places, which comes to 98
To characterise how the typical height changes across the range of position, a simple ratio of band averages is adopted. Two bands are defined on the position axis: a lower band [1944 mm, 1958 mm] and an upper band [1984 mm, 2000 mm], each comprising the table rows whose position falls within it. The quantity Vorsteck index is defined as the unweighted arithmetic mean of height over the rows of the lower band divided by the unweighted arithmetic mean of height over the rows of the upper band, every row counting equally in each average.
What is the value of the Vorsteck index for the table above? 1.4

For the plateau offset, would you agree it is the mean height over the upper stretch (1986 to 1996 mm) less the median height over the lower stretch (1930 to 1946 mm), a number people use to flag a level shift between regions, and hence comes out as -104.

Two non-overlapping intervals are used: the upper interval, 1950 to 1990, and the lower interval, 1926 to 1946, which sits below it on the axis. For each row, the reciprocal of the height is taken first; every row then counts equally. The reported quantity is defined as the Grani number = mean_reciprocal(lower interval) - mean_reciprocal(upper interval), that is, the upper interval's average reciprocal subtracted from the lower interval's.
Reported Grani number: -0.0016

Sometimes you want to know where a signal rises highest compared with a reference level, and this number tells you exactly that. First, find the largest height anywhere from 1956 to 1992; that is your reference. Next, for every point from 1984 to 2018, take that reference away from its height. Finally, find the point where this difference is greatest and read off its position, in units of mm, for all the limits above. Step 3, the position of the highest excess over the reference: 2005 mm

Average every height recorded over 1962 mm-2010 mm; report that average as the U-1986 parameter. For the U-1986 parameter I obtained 217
